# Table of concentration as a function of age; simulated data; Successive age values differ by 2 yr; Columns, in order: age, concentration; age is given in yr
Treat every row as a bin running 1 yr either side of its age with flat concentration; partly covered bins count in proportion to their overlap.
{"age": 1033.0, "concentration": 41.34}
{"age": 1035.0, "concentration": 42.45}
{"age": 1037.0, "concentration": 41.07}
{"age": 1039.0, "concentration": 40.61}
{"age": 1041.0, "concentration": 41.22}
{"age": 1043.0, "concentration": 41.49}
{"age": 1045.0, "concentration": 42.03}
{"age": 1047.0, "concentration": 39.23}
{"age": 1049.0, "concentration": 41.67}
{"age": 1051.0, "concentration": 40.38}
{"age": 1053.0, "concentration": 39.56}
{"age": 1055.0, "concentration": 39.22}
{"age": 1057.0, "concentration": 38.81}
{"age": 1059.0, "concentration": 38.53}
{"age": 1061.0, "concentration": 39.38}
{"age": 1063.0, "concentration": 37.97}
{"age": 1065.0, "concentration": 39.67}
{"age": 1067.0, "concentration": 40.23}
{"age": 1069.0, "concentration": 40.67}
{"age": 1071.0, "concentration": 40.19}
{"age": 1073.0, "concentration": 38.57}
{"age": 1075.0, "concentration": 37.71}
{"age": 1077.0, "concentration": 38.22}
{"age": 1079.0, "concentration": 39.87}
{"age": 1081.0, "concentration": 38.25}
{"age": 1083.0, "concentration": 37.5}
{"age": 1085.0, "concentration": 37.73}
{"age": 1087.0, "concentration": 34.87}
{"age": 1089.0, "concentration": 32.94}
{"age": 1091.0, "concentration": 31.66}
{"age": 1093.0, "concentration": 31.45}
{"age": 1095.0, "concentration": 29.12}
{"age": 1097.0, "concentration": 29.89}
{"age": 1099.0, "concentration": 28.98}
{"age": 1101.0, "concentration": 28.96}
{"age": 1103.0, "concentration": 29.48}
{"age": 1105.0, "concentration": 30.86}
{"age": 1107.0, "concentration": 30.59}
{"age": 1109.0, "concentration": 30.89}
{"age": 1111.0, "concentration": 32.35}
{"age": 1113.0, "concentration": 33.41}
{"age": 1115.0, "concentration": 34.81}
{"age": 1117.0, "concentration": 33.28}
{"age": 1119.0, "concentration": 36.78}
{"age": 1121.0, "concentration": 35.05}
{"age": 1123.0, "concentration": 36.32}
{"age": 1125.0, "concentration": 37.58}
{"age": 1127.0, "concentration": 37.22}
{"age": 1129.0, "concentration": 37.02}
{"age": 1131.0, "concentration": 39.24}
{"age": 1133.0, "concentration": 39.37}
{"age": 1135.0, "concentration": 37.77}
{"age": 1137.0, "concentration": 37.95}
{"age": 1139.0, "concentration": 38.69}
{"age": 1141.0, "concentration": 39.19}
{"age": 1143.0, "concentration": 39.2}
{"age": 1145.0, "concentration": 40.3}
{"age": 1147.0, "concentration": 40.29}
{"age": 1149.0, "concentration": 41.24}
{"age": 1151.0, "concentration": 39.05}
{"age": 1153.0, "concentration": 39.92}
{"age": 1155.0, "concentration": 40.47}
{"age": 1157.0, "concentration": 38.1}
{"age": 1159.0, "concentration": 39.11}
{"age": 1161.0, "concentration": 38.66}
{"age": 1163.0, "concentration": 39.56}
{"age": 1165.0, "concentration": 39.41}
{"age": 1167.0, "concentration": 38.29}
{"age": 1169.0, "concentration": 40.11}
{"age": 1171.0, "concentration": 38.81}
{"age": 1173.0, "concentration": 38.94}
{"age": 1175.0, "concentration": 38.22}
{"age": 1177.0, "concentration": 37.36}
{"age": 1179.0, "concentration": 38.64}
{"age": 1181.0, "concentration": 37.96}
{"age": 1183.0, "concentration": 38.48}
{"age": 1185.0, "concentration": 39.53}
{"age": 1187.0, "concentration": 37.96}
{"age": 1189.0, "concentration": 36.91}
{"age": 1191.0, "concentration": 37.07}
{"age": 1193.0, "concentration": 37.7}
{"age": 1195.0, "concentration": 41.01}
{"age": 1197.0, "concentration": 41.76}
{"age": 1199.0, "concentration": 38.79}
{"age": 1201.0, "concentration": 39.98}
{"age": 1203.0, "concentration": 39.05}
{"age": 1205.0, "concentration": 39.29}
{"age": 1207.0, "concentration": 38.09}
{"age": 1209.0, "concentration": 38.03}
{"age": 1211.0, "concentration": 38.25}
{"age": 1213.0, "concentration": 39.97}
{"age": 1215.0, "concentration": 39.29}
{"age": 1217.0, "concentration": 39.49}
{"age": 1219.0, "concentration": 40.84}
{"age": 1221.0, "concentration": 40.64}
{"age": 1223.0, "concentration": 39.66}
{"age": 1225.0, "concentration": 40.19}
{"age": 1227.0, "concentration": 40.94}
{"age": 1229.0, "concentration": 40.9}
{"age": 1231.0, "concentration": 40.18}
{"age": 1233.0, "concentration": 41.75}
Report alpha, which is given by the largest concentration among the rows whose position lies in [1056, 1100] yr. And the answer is 40.67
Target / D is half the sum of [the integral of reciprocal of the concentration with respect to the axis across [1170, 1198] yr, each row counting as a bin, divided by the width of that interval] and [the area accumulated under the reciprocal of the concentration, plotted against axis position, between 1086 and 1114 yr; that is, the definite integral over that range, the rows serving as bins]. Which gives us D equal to 0.464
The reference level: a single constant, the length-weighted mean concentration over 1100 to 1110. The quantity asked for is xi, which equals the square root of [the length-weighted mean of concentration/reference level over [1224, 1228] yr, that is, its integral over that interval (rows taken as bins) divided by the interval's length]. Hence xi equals 1.16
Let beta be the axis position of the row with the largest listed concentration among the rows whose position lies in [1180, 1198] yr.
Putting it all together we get 1197.0 yr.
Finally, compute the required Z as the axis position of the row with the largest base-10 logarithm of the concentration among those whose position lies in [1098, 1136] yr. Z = 1133.0 yr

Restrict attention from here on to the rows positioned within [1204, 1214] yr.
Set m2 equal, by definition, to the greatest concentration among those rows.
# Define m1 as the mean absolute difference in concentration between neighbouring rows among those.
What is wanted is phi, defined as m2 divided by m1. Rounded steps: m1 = 0.8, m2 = 39.97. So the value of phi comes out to 50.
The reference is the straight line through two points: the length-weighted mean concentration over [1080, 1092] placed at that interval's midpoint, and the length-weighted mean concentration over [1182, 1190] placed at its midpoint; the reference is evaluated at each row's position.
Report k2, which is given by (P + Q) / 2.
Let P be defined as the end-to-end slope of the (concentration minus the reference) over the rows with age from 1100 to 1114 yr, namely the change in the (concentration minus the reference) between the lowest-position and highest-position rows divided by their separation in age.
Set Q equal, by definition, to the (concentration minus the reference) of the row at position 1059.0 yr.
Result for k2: 2.1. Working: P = 0.34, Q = 3.8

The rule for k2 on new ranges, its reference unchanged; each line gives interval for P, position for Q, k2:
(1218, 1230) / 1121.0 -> -0.7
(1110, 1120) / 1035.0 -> 4.4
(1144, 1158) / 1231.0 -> 0.3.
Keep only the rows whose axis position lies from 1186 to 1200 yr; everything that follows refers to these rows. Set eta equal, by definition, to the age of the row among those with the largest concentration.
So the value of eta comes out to 1197.0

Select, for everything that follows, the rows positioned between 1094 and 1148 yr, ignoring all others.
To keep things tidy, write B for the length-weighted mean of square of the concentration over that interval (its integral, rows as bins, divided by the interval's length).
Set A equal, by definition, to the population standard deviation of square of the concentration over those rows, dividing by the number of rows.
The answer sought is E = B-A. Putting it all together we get 971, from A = 268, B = 1239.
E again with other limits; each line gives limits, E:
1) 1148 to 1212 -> 1427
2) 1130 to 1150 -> 1467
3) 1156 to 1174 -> 1475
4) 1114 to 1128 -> 1187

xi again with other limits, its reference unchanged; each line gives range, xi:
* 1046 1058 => 1.15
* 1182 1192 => 1.12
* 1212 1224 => 1.15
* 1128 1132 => 1.12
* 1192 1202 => 1.15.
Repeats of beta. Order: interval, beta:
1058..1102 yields 1069.0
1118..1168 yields 1149.0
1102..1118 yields 1115.0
